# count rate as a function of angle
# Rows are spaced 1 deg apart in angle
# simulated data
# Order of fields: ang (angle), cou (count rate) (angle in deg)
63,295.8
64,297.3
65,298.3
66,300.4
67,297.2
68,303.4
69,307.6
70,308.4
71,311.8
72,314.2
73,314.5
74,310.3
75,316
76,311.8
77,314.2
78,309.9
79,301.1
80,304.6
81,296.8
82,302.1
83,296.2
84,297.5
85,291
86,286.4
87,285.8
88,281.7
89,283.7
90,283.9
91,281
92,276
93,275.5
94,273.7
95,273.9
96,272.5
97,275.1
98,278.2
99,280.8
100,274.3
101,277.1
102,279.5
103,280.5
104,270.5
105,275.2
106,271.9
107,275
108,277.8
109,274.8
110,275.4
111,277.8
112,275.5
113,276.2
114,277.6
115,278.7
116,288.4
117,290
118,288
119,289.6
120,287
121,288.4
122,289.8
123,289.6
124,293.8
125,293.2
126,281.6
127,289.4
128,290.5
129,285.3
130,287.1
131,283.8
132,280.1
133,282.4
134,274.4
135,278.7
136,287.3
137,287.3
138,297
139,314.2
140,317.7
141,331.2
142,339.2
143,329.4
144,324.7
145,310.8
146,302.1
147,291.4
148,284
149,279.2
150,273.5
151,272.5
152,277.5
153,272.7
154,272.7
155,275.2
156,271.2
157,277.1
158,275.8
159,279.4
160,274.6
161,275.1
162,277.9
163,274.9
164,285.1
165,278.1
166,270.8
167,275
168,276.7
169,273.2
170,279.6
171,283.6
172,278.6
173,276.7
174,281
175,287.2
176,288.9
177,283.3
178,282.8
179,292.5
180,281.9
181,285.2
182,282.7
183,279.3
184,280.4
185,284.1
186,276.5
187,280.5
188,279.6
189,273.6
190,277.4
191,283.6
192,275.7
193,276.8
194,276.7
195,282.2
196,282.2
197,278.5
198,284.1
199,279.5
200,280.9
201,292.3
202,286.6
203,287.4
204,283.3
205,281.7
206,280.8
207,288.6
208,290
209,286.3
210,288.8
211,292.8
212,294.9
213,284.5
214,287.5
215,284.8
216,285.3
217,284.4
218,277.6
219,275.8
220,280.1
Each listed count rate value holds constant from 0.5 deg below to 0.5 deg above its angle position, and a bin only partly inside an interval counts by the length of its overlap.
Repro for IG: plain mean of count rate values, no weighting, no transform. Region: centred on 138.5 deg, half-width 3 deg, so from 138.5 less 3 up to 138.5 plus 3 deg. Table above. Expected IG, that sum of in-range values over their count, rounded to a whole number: 306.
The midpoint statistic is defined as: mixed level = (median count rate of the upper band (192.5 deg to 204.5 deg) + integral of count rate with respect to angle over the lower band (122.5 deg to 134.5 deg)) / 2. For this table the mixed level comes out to 1857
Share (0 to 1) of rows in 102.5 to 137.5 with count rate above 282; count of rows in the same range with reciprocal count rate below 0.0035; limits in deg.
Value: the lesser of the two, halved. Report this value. 0.26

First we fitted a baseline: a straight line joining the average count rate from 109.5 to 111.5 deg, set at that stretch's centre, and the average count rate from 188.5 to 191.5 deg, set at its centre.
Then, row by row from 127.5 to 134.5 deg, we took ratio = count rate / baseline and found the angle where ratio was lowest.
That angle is 134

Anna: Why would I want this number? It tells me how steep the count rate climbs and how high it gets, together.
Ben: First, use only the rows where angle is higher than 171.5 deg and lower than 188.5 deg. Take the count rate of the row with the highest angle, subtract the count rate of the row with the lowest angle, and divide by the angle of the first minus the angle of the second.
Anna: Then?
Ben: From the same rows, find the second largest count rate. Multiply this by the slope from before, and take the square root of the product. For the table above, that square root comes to 4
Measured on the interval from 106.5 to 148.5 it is 9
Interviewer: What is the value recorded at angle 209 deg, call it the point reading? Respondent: 286.3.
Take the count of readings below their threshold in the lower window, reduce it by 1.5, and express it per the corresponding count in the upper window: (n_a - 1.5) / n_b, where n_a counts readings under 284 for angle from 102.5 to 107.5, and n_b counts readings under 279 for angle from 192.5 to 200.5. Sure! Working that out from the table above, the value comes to 1.2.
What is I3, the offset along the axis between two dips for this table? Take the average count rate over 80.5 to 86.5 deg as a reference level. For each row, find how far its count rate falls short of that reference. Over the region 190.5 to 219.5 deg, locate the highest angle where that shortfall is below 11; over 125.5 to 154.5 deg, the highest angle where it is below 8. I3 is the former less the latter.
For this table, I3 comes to 70 deg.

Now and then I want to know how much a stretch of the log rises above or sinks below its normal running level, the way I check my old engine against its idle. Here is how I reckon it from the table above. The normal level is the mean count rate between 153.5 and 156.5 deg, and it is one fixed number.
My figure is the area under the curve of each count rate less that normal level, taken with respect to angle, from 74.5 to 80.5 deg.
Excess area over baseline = 219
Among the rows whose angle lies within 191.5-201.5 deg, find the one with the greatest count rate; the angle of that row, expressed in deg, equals 201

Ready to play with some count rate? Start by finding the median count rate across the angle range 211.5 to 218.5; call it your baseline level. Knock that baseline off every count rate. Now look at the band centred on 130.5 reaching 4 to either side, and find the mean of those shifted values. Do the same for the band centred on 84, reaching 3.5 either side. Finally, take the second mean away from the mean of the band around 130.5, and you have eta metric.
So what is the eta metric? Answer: -10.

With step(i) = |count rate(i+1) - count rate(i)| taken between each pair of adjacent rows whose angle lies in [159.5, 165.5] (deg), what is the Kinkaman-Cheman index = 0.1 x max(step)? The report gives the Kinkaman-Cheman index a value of 1.02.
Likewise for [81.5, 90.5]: 0.65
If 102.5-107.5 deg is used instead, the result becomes 1.00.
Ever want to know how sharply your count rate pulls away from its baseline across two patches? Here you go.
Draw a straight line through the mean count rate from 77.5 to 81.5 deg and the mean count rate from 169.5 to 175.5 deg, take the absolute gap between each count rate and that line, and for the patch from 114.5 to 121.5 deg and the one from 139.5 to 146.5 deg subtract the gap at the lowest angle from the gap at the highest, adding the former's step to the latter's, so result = -25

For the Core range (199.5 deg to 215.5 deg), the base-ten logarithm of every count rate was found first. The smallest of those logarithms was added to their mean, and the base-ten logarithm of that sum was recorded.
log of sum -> 0.6907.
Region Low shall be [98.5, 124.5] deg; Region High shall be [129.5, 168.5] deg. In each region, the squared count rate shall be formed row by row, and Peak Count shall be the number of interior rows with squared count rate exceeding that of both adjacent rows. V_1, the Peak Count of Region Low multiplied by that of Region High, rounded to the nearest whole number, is 56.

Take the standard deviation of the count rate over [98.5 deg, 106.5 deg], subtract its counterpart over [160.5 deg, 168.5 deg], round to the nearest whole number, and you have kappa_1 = 0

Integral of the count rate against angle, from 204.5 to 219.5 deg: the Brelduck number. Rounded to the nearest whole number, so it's 4284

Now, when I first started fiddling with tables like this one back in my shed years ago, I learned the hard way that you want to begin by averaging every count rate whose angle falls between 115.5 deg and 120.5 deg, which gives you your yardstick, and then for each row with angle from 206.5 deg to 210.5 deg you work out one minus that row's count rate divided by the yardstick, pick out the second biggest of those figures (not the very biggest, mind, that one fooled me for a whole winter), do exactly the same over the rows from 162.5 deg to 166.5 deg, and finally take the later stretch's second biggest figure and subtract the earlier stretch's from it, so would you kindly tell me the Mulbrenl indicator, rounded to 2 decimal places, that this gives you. -0.05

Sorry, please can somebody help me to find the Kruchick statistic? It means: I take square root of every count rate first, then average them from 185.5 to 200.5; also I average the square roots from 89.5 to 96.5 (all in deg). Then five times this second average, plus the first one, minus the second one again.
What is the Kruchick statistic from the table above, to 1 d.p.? 83.2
